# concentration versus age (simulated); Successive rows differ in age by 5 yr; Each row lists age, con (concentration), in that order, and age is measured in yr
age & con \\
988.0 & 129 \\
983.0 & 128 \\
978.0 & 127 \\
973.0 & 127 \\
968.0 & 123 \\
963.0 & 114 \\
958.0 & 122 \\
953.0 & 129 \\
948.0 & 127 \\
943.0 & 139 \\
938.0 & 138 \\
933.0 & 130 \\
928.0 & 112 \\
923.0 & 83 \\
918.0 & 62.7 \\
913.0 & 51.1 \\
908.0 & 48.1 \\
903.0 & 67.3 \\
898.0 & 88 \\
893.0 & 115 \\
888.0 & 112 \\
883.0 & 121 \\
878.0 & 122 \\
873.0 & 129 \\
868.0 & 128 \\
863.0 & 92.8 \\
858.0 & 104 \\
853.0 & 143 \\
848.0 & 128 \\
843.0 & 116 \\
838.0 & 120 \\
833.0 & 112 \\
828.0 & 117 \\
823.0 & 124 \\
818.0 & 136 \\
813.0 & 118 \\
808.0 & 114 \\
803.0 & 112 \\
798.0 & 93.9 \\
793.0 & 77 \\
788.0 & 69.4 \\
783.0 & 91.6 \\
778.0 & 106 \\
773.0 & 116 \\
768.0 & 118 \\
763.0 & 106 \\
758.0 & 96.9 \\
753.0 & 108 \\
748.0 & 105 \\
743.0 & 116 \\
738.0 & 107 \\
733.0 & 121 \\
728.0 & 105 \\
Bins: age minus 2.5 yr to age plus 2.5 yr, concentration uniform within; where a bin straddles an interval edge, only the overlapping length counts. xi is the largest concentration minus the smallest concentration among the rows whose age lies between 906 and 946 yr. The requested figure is 91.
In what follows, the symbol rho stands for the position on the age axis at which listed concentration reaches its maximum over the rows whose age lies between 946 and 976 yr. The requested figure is 953.0 yr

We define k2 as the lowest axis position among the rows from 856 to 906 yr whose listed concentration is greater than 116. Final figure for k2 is 868.0 yr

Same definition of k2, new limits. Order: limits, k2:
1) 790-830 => 813.0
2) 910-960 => 933.0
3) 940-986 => 943.0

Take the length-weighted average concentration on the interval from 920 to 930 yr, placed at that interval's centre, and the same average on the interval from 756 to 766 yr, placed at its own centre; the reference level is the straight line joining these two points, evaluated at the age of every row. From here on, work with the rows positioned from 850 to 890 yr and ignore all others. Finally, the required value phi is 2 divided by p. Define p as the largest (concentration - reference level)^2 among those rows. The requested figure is 0.0010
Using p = 1997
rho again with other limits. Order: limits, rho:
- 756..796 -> 768.0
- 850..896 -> 853.0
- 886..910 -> 893.0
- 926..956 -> 943.0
